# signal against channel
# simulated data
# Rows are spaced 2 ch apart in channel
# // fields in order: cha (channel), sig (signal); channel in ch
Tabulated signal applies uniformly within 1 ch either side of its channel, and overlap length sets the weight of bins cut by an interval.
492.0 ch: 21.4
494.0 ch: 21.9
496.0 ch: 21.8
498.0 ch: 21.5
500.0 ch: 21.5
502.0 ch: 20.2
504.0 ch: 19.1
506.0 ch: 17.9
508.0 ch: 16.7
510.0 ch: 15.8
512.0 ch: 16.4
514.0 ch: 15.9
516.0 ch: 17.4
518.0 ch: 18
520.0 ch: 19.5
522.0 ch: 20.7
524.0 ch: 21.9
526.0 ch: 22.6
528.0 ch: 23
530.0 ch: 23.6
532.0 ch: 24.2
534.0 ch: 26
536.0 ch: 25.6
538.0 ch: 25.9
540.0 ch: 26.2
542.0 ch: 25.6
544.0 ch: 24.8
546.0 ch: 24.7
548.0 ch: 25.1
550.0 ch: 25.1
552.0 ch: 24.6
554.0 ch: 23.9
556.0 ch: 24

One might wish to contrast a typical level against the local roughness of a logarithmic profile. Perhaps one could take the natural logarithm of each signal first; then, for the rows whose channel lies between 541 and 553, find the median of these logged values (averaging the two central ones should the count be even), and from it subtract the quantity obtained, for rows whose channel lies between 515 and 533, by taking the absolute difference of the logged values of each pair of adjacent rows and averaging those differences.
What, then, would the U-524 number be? 3.18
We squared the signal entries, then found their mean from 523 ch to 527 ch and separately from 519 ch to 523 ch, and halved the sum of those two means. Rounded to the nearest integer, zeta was 450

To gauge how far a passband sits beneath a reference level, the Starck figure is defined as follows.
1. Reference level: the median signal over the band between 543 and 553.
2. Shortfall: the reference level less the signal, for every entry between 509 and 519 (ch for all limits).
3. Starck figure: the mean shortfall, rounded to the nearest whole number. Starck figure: 8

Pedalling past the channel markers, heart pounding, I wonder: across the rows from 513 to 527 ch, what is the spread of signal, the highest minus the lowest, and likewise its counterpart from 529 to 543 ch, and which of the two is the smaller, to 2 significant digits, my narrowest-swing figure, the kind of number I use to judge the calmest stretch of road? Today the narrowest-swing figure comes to 2.6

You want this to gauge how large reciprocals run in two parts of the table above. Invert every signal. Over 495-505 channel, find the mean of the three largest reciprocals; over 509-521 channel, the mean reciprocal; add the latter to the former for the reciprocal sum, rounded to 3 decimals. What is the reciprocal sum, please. 0.108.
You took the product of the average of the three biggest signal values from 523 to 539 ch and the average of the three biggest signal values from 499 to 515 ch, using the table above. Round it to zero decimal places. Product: 524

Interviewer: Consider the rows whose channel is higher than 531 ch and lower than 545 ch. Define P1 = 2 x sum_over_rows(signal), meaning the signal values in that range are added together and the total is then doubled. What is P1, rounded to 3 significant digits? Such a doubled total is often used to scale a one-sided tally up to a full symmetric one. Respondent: 357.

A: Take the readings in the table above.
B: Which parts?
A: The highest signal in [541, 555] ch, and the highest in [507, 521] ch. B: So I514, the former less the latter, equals 6.1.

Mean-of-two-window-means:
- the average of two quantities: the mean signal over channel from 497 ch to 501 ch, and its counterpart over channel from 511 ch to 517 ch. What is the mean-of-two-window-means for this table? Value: 19.0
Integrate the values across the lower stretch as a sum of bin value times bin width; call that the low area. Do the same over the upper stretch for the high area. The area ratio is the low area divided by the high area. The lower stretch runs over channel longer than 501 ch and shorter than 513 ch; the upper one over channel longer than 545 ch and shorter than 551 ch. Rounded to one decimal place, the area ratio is 1.4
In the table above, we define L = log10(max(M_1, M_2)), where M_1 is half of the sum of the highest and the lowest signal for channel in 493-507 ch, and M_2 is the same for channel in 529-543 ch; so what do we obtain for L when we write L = 1.40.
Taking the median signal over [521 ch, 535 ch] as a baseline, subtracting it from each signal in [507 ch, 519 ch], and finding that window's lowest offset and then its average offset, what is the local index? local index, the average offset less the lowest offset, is 0.9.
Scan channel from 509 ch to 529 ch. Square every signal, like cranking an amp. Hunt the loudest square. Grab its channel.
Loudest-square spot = 528.0 ch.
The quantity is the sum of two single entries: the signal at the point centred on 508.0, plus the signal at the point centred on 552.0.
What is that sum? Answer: 41.3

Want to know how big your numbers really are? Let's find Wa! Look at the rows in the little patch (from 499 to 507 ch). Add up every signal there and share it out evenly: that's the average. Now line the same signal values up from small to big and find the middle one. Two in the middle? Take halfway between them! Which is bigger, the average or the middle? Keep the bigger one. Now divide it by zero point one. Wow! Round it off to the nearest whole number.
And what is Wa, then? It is 197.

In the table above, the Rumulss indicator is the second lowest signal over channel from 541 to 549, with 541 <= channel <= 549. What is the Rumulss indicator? 24.8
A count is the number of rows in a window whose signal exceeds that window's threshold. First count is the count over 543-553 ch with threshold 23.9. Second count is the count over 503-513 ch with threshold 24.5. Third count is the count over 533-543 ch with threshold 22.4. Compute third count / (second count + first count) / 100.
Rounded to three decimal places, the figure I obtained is 0.010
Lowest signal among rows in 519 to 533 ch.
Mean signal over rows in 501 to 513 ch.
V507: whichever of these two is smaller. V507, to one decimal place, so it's 17.7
